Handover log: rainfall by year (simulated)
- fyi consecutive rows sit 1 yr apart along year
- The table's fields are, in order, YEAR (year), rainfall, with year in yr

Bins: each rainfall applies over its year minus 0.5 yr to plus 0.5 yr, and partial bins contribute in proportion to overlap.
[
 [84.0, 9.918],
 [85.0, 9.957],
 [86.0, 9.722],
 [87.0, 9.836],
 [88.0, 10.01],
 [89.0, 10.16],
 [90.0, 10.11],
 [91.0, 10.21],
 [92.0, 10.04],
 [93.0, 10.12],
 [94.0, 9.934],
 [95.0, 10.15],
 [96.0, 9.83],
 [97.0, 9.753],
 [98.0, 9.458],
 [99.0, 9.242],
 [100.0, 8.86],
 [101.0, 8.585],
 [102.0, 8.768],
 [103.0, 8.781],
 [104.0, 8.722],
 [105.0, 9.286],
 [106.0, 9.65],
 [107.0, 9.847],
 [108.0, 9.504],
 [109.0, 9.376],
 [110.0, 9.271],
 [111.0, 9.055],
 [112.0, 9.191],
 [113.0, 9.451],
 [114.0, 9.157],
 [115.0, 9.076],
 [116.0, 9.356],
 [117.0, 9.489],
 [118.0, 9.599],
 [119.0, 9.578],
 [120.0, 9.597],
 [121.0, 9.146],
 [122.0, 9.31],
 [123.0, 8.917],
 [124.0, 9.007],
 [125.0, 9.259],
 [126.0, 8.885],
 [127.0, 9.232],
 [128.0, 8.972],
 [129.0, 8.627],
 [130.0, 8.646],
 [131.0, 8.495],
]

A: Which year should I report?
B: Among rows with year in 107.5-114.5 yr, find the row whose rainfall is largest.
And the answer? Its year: 108.0 yr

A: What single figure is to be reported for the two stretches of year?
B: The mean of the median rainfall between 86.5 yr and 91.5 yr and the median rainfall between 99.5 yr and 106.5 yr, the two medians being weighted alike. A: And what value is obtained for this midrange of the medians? 9.45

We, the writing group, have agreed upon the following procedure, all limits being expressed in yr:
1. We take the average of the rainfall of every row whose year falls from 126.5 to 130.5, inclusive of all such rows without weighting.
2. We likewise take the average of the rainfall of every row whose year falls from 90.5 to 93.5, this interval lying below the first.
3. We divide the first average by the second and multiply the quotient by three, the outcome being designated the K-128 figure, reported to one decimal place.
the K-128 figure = 2.6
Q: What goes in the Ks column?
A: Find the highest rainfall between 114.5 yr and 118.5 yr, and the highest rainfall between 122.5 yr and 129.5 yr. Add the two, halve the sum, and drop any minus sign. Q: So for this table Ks 9.43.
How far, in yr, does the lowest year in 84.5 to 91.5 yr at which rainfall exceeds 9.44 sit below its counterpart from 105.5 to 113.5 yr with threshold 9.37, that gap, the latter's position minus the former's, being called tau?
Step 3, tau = 21 yr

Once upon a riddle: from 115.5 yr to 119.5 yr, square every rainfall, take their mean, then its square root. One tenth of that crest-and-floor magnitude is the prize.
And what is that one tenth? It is 0.95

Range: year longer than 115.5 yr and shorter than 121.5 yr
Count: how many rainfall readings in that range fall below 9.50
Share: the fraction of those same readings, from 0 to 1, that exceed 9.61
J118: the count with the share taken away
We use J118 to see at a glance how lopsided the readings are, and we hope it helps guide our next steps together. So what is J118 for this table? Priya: 3.0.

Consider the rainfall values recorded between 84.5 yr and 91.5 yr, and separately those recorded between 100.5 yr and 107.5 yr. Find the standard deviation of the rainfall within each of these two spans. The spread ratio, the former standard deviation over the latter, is 0.35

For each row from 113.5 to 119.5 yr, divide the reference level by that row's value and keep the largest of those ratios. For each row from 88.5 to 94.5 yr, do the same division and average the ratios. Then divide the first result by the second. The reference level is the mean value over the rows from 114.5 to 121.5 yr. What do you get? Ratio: 1.11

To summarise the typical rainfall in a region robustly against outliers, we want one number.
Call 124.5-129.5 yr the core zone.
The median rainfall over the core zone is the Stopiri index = 8.97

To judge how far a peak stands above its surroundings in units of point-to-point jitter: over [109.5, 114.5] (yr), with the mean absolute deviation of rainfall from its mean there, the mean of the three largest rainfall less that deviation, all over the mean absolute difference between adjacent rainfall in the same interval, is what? 41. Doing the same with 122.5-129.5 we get 32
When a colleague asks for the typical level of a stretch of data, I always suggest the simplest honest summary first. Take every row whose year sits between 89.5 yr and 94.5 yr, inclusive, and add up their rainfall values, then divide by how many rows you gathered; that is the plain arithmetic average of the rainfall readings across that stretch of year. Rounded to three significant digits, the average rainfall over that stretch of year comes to 10.1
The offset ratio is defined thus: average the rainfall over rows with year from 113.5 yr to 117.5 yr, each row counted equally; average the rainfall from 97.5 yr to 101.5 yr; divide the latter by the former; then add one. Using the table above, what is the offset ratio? 1.97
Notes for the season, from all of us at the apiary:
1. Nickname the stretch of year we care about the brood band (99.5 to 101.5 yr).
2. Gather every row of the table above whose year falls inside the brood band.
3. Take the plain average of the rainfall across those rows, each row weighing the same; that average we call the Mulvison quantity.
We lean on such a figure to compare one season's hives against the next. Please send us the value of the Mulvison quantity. 8.7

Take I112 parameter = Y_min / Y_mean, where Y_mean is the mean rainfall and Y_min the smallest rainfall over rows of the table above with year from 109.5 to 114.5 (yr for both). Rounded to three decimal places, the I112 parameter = 0.982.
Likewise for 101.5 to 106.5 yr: 0.965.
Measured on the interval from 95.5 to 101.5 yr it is 0.924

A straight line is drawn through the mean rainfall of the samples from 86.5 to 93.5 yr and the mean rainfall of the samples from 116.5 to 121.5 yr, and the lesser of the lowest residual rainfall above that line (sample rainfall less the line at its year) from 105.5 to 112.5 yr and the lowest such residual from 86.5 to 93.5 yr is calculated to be -0.59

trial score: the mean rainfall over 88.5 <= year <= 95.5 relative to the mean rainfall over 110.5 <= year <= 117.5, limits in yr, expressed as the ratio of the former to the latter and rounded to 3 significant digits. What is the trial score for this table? 1.09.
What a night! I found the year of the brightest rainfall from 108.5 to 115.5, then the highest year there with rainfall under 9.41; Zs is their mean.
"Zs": 114.0 yr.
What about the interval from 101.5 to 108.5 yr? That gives 106.0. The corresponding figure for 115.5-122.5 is 120.0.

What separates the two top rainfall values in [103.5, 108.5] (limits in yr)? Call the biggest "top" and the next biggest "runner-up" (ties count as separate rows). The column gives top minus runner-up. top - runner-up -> 0.20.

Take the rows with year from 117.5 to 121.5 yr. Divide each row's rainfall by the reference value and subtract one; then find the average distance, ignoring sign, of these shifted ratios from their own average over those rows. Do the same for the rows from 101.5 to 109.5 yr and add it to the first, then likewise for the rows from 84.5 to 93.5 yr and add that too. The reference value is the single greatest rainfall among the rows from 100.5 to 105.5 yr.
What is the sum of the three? 0.070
